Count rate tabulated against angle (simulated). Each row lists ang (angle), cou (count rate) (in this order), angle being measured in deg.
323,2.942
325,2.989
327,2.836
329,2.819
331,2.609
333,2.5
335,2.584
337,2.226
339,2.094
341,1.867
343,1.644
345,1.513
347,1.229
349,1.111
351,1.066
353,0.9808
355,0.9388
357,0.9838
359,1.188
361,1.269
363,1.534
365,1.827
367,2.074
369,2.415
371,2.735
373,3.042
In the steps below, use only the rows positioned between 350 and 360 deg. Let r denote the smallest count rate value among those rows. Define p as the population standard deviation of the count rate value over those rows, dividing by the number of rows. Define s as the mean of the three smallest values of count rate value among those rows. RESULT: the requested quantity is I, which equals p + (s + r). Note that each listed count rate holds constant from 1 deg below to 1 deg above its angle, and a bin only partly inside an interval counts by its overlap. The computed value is 2.0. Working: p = 0.09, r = 0.9388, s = 0.97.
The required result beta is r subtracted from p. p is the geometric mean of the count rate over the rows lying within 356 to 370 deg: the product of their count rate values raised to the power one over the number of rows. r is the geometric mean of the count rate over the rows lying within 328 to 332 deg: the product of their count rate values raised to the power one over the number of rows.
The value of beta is -1.2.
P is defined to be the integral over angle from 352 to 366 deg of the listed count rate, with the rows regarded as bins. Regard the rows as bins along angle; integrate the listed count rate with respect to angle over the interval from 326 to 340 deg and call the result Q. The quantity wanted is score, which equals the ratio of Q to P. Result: 2.0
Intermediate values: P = 17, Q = 35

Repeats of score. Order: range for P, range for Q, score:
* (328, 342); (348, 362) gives 0.5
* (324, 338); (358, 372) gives 0.7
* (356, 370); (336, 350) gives 1.0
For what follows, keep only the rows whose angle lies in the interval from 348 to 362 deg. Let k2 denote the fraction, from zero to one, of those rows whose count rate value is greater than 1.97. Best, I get 0.0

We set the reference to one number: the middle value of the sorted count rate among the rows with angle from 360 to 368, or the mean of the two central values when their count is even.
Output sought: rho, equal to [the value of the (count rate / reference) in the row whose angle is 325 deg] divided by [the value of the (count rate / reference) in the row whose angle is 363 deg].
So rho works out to 1.9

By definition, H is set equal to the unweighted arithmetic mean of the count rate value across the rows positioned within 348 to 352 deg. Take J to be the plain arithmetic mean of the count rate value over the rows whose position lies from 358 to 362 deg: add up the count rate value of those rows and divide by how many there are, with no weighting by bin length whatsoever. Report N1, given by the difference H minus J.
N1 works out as -0.14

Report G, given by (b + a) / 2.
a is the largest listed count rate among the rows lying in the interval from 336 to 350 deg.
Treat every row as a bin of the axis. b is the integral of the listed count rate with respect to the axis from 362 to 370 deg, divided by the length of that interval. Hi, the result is 2.1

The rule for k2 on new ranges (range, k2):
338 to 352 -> 0.1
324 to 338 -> 1.0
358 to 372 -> 0.4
